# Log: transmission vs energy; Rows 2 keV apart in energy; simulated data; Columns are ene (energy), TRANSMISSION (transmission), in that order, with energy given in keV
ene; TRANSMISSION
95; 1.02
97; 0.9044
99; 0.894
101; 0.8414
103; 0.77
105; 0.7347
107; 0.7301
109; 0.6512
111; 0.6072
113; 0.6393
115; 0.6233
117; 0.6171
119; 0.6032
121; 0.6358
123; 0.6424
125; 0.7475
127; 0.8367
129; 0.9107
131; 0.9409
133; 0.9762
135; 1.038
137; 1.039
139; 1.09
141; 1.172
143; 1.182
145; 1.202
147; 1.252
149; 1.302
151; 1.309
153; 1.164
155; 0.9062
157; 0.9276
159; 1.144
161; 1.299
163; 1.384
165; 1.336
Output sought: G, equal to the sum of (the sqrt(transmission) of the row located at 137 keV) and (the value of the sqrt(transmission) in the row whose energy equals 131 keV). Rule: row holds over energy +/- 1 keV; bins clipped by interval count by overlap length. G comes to 1.99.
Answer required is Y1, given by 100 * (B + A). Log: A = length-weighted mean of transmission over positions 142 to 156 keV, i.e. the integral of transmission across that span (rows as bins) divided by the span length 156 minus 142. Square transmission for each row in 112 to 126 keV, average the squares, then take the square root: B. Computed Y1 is 183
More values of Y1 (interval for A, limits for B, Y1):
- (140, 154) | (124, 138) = 216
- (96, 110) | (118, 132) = 156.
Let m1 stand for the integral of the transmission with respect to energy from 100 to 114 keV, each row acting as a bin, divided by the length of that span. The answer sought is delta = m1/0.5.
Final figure 1.4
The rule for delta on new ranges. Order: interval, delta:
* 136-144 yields 2.2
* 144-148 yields 2.5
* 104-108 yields 1.5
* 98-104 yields 1.7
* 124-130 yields 1.7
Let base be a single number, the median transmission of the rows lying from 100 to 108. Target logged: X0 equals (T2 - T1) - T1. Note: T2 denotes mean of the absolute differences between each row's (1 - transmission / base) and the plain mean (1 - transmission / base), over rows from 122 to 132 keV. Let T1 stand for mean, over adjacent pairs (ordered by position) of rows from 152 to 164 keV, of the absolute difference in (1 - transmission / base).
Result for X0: -0.263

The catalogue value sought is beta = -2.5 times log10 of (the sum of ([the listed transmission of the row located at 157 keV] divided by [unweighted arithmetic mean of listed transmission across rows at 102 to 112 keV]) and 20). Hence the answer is -3.32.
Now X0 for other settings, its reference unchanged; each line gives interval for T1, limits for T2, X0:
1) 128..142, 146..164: 0.064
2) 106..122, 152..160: 0.073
